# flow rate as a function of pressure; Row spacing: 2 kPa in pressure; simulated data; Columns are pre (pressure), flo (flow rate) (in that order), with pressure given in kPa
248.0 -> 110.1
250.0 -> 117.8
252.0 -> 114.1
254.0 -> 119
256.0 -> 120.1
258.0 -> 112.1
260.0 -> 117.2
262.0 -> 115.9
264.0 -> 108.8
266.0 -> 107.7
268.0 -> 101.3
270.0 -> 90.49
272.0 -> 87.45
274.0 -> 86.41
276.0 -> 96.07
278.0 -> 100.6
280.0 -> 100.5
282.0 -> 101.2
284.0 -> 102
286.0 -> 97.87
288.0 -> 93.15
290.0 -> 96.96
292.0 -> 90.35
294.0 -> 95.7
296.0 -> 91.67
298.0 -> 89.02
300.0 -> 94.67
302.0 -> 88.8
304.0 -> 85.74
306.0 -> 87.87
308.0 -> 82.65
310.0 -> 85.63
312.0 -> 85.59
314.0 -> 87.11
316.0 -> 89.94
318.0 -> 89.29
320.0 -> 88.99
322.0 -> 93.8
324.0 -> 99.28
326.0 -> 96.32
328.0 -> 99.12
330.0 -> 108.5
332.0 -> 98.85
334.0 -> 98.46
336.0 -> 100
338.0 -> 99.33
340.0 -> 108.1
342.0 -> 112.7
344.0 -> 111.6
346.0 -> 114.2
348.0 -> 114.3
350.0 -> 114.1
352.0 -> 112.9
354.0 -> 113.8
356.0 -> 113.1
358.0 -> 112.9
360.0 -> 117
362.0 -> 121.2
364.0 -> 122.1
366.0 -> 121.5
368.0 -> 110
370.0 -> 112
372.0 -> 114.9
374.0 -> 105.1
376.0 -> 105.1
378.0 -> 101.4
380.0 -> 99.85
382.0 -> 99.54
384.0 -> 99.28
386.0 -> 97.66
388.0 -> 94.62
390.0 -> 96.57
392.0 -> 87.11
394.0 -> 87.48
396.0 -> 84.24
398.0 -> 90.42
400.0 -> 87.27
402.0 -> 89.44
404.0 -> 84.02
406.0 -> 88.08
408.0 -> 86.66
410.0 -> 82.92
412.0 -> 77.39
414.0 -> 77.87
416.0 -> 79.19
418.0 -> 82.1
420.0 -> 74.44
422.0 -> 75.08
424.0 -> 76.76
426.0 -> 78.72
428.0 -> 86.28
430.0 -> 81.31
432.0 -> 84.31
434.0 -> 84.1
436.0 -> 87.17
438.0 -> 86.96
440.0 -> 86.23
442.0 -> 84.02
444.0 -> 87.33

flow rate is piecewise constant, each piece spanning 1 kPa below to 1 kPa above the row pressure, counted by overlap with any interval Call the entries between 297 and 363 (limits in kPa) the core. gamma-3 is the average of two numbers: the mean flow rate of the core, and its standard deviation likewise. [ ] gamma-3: 56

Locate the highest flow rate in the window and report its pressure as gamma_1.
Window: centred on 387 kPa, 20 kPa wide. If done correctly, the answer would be 378.0 kPa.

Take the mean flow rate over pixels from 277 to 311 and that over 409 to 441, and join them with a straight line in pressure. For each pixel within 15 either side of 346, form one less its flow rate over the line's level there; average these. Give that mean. -0.24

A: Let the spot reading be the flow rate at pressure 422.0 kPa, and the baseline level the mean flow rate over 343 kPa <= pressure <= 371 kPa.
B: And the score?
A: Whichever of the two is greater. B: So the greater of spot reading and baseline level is 115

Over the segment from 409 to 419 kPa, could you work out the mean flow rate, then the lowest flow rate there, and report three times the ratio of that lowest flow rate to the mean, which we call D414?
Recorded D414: 2.91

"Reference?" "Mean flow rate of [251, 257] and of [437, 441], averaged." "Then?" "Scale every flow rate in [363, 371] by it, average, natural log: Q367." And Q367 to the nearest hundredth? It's 0.13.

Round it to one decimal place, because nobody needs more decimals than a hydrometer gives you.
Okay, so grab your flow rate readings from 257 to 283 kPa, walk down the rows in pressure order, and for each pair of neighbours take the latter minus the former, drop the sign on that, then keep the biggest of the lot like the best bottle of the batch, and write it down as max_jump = 10.8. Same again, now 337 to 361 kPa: 8.8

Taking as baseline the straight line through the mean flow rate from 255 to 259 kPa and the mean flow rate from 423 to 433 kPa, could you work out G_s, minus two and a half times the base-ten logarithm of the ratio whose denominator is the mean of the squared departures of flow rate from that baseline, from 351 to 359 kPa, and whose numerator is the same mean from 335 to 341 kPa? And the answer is 3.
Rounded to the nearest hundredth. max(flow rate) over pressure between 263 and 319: 108.80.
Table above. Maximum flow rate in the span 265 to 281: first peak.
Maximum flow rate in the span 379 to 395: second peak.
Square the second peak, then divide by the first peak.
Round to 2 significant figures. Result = 93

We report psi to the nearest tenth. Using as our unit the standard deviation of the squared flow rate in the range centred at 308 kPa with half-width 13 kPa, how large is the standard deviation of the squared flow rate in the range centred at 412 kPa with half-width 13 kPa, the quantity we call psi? 1.6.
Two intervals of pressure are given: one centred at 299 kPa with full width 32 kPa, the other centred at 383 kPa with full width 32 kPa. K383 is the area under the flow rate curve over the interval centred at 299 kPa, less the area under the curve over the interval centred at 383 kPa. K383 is -261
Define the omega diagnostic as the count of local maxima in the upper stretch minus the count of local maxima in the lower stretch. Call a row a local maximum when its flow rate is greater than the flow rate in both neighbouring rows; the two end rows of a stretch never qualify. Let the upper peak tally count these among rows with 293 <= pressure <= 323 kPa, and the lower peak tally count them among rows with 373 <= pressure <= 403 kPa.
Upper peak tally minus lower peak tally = 1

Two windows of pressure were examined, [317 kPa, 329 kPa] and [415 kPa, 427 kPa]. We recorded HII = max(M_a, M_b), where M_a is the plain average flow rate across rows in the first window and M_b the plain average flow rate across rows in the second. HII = 94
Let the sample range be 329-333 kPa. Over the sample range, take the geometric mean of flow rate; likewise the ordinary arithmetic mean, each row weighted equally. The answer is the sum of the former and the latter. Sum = 207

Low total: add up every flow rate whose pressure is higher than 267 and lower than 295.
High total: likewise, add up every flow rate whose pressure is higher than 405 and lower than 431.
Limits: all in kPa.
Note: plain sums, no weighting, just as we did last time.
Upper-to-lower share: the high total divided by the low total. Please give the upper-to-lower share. 0.78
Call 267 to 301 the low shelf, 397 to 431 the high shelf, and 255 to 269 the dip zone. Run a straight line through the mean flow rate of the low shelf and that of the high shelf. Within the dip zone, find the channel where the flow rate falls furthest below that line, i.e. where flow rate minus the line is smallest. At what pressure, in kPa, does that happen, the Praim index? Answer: 268.0 kPa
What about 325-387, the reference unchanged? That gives 326.0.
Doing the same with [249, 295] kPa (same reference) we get 274.0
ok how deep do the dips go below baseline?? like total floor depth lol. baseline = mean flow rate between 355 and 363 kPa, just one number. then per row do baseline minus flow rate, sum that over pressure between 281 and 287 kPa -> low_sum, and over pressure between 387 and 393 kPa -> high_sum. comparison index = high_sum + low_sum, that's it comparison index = 117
